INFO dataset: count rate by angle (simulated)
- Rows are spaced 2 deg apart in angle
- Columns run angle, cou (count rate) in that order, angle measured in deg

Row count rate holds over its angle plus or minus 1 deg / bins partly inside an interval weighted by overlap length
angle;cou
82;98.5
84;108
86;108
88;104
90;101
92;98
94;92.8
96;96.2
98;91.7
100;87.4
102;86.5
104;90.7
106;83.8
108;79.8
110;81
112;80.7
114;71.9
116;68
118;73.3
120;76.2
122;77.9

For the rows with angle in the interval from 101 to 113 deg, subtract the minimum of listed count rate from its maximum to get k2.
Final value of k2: 11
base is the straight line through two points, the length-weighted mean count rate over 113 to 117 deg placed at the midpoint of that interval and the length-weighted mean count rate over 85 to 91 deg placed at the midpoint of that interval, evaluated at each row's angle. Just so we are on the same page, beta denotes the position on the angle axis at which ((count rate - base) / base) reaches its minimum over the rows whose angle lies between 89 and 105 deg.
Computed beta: 94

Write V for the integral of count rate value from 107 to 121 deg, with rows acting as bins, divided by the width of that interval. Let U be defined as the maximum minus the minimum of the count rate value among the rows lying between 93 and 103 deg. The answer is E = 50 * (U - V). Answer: -3307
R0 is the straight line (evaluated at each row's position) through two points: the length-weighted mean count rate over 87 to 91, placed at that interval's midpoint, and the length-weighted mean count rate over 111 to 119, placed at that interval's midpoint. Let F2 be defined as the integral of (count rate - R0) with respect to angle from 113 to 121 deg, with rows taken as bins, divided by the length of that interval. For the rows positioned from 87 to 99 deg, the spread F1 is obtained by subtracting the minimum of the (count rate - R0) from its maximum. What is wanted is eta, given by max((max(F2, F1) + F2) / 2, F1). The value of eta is 5.6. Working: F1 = 5.6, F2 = 1.11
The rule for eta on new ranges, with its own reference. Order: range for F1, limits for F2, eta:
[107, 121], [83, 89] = 12.7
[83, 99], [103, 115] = 6.3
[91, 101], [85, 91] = 5.6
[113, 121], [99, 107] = 12.7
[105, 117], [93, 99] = 8.2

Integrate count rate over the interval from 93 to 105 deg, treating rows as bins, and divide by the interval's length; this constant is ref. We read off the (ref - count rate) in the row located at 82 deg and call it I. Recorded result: -8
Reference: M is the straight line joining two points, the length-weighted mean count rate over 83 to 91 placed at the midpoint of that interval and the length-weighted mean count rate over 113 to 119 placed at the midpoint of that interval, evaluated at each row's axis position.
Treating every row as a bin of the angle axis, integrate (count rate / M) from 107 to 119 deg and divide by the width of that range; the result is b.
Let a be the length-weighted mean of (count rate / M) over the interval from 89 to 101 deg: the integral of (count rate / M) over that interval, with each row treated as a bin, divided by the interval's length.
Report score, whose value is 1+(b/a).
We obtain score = 2.03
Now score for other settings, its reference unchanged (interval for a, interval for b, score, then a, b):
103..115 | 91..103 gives 1.96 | 1.02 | 0.99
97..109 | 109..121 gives 2.04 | 1.00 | 1.04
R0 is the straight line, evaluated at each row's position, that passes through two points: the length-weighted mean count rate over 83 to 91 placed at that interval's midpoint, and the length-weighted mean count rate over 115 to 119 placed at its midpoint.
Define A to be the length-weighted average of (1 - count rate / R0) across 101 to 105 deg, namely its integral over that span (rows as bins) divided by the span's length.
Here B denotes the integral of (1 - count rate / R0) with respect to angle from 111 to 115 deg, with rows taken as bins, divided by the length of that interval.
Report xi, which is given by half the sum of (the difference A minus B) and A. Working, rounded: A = -0.02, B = -0.013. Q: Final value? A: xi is -0.015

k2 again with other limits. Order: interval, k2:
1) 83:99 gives 16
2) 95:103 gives 10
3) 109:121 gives 13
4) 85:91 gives 7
